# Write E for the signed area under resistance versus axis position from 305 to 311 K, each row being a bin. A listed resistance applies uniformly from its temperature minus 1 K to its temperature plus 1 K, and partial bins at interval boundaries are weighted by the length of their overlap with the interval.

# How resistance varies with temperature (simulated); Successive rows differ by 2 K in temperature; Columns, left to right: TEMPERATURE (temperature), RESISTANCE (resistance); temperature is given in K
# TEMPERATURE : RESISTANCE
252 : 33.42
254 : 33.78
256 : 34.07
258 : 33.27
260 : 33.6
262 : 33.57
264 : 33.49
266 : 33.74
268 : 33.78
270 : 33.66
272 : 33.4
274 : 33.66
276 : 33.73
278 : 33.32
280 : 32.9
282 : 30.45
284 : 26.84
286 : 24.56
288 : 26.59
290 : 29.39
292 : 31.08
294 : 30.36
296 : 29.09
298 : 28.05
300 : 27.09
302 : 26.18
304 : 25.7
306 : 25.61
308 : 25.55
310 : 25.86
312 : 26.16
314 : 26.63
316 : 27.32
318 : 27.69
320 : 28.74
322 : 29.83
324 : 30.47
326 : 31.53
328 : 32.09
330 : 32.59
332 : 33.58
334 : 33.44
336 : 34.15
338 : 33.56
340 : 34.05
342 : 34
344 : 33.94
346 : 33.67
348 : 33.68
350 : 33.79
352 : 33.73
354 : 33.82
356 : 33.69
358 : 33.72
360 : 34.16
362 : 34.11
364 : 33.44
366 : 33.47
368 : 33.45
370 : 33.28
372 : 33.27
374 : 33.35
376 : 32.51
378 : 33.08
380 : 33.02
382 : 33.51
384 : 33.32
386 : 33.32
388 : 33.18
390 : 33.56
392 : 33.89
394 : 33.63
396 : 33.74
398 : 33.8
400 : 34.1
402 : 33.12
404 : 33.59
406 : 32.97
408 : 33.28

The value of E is 154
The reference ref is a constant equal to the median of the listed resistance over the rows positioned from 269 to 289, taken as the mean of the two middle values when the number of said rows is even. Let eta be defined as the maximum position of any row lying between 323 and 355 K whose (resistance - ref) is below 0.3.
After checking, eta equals 330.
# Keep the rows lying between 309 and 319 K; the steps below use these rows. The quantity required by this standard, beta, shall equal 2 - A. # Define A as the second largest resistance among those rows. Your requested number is -25.3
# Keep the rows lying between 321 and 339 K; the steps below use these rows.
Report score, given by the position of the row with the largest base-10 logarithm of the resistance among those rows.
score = 336 K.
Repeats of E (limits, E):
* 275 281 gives 200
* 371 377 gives 198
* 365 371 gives 200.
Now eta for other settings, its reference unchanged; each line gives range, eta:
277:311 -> 310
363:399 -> 388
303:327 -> 326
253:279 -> 278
